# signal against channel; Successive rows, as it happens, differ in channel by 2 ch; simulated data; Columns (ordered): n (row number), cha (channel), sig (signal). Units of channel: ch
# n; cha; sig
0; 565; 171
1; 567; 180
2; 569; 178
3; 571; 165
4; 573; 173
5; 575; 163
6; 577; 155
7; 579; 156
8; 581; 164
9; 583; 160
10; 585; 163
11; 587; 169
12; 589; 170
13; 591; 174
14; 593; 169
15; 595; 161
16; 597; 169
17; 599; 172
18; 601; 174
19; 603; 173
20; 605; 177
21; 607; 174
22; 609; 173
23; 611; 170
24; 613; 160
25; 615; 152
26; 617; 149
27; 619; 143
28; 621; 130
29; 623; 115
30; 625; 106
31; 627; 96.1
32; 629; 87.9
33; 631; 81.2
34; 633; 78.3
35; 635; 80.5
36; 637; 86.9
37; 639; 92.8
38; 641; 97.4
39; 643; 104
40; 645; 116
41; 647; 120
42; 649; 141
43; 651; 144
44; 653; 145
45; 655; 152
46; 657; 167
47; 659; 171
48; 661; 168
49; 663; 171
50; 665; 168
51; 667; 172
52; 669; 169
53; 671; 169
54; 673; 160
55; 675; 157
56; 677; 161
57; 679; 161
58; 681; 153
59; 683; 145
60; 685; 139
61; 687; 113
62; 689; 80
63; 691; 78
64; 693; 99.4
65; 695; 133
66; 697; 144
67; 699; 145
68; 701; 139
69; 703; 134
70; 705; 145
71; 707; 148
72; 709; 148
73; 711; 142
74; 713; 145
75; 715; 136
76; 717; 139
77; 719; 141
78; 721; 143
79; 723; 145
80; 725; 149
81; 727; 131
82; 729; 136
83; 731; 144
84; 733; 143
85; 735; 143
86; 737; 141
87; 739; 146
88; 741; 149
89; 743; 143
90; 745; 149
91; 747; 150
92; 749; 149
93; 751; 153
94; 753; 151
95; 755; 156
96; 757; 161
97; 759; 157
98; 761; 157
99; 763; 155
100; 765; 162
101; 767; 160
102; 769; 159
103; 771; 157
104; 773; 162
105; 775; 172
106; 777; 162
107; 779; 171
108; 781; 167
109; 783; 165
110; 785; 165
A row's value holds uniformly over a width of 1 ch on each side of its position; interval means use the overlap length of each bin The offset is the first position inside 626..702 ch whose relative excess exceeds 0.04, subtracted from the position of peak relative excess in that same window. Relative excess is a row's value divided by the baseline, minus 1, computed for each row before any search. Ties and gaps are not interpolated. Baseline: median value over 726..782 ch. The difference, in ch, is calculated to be 10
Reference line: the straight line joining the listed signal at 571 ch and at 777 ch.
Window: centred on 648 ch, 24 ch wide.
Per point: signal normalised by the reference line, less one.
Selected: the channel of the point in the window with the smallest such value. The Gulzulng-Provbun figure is 637 ch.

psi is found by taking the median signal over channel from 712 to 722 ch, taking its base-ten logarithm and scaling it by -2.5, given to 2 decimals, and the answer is -5.37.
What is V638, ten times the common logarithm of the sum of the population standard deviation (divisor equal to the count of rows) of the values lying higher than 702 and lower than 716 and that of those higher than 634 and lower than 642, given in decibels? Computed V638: 10.6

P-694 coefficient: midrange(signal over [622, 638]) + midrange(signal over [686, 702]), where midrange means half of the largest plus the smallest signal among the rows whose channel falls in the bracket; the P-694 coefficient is 208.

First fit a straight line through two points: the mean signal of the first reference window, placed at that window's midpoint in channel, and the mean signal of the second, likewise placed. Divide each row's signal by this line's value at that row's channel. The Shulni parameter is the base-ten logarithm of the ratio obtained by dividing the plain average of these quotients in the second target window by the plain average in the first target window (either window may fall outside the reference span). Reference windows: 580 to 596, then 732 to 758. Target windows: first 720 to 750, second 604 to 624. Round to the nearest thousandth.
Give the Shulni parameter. -0.008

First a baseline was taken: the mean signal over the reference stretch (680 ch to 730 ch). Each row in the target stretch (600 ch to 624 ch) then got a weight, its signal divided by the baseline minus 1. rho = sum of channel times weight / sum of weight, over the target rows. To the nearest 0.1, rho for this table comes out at 606.8 ch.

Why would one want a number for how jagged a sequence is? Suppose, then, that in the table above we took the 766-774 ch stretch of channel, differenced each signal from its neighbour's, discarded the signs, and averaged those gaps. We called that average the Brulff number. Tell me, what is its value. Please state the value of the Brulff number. 2.7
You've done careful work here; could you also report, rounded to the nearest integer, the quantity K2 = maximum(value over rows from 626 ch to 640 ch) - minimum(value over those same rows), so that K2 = 18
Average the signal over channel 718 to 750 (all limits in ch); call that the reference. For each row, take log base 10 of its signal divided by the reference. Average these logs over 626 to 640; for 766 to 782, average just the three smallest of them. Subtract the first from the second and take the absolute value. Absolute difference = 0.27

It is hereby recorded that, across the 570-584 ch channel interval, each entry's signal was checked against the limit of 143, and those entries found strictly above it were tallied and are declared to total 7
